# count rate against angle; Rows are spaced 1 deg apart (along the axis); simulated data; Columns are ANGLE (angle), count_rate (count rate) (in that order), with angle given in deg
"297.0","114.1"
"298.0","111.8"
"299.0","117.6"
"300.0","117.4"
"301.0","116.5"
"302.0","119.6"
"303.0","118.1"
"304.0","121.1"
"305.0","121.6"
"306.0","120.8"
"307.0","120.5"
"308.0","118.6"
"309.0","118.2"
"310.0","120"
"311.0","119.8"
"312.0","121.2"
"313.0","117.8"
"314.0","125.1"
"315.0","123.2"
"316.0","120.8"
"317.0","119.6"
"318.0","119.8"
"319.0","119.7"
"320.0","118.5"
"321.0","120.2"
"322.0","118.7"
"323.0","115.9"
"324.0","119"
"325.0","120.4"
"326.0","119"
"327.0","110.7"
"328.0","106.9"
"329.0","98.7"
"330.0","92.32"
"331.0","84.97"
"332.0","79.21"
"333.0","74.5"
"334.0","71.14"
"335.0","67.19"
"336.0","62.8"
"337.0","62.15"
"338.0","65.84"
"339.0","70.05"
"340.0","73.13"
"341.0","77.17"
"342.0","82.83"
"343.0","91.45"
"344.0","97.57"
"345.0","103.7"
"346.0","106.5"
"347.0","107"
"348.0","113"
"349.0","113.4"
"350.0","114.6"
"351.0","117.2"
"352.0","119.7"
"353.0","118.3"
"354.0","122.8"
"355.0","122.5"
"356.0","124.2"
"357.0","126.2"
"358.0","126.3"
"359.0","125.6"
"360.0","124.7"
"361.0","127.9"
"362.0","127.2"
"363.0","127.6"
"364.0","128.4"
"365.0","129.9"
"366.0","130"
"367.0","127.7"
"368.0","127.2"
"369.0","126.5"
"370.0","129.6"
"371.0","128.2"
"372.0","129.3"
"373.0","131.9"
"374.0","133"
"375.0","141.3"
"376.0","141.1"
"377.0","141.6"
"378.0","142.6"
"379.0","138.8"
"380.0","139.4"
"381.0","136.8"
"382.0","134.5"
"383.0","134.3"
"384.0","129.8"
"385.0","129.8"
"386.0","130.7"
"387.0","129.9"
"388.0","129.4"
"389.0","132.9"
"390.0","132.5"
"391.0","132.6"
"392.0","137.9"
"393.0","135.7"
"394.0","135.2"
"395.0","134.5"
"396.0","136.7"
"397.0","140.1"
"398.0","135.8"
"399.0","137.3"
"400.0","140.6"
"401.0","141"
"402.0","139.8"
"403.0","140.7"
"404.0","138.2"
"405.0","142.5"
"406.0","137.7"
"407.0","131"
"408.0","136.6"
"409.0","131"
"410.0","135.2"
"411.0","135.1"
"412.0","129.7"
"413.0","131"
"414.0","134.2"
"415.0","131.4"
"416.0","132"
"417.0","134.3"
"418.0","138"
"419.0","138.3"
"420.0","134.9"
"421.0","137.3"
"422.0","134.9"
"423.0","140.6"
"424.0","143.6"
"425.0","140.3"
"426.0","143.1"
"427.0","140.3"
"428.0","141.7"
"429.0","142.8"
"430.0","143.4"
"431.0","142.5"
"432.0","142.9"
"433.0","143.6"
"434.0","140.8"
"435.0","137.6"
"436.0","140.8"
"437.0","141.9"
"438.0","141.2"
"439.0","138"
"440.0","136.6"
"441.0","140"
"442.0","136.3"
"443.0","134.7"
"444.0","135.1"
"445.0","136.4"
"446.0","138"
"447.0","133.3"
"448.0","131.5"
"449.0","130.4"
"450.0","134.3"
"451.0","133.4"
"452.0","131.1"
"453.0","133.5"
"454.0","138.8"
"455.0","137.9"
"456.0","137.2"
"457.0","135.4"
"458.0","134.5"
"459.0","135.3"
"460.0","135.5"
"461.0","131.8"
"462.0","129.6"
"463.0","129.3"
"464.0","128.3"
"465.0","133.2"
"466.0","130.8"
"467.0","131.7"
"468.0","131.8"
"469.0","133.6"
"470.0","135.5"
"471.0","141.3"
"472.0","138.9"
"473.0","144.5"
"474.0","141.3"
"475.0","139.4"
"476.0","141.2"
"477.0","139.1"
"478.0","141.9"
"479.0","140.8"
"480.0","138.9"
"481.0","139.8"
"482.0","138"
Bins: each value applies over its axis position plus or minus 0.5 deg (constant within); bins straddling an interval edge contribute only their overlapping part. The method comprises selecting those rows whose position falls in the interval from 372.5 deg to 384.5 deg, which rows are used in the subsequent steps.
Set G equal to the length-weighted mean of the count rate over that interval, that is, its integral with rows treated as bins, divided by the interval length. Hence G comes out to 137.1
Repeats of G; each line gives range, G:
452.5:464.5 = 133.9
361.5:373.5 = 128.6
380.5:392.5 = 132.6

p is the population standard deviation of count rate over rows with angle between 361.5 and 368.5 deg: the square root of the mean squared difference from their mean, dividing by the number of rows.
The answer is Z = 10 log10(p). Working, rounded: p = 1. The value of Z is 0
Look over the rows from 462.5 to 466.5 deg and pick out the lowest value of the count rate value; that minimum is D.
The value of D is 128.3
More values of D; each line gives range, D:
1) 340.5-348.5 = 77.17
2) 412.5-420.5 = 131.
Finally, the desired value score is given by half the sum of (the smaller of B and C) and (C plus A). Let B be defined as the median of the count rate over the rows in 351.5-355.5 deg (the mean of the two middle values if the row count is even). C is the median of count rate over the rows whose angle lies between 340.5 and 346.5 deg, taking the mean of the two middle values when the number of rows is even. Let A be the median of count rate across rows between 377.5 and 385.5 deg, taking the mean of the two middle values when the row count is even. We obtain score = 162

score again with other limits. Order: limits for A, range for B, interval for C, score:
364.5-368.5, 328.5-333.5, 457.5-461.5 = 174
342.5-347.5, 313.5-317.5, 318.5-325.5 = 171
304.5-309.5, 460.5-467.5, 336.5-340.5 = 128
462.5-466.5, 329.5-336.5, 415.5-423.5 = 170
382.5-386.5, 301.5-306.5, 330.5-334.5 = 142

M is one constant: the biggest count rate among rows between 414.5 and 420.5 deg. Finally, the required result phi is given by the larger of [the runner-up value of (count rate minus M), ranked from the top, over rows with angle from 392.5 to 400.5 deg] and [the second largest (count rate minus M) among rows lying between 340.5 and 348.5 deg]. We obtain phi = 1.8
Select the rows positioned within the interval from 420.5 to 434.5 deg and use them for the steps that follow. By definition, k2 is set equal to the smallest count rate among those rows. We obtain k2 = 134.9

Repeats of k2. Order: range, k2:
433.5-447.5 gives 133.3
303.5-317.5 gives 117.8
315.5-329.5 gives 98.7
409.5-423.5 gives 129.7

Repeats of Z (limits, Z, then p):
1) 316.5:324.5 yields 1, 1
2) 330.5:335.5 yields 8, 6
